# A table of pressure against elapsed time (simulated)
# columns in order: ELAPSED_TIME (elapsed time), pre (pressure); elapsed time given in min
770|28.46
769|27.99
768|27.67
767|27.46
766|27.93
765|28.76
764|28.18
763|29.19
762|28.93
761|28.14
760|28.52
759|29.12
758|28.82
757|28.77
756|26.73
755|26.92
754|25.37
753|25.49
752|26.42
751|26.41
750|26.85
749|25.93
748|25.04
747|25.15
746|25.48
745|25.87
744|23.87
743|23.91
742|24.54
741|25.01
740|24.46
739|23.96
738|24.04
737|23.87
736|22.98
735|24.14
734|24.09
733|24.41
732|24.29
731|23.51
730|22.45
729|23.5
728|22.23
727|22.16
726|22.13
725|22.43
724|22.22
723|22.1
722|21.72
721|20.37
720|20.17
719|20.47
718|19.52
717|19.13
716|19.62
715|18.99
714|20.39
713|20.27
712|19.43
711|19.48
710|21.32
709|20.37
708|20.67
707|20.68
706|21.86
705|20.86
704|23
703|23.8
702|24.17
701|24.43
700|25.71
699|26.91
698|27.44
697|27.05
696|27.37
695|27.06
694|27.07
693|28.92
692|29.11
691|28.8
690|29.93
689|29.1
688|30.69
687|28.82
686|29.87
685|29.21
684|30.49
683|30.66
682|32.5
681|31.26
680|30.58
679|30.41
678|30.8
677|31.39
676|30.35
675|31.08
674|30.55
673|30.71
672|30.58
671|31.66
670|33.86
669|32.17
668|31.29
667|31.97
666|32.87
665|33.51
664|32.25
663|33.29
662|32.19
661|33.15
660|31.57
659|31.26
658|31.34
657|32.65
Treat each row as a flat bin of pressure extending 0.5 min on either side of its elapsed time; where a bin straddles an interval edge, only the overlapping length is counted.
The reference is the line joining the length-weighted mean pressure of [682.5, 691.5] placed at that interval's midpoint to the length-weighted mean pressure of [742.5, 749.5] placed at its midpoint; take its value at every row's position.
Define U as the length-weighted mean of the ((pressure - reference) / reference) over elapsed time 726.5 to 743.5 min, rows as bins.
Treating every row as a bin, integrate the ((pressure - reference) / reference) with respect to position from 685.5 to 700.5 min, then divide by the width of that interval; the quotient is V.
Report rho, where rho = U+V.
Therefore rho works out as -0.12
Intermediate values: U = -0.08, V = -0.03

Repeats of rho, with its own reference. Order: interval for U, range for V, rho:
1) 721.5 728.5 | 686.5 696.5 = -0.19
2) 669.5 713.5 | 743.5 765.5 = 0.04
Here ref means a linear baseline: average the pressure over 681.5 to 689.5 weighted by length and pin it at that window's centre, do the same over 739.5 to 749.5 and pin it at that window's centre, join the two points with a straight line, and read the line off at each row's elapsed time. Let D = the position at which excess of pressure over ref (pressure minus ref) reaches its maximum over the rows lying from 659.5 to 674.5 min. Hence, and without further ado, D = 670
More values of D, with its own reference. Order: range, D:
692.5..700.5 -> 693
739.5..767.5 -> 763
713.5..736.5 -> 733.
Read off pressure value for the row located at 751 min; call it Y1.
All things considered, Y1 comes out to 26.41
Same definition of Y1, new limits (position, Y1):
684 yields 30.49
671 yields 31.66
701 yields 24.43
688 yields 30.69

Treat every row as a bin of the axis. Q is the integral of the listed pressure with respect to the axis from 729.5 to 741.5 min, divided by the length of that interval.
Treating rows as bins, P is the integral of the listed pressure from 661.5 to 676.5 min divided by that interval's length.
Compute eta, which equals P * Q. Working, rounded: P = 32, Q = 23.9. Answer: 763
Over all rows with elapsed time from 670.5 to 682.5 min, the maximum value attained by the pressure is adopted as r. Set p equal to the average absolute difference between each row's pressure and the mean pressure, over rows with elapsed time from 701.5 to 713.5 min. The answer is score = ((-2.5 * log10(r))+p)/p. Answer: -2.0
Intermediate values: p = 1.3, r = 32.5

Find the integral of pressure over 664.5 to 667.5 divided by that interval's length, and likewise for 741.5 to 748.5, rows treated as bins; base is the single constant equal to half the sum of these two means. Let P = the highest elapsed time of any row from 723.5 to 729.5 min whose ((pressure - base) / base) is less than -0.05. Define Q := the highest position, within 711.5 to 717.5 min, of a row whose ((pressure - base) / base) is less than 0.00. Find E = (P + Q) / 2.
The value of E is 723.0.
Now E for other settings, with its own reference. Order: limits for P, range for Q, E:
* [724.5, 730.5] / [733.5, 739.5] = 734.5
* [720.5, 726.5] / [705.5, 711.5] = 718.5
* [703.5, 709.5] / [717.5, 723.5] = 716.0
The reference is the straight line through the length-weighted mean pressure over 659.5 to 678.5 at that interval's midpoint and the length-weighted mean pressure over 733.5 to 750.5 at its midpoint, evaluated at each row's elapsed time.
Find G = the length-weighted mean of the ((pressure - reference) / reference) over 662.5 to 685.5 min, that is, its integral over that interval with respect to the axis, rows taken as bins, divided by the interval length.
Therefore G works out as 0.00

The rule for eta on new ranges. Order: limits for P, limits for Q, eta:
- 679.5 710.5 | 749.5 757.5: 712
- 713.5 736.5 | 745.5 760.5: 585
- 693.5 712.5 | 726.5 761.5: 595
